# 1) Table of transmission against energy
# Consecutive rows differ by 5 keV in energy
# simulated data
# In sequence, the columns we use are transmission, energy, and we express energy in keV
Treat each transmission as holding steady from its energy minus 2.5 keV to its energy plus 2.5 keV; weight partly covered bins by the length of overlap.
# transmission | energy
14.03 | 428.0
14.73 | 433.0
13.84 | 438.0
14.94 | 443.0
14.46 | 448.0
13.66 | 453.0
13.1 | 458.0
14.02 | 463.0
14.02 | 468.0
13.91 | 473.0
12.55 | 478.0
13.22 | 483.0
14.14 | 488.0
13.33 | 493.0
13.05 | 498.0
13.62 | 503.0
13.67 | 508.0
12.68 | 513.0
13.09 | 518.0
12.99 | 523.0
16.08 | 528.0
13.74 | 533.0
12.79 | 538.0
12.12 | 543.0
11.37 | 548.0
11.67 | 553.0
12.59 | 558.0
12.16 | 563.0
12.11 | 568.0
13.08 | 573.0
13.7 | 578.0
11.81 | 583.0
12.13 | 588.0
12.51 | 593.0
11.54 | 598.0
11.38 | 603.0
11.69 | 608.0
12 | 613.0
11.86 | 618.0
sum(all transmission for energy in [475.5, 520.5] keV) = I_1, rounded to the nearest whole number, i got 119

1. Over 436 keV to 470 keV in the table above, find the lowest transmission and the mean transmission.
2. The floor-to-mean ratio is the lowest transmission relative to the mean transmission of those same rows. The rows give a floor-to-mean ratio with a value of 0.935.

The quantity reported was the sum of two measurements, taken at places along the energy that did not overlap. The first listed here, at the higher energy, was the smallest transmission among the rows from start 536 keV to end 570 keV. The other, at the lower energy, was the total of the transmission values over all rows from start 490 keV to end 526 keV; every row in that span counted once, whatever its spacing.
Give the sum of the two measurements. 104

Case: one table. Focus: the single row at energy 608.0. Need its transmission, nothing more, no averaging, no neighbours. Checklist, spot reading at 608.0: 11.69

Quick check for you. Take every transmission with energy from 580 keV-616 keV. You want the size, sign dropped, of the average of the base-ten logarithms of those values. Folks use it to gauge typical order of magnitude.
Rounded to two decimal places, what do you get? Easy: 1.07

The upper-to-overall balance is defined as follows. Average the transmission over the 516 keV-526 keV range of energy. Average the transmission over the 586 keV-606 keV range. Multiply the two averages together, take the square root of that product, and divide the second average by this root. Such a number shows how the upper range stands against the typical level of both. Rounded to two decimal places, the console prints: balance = 0.95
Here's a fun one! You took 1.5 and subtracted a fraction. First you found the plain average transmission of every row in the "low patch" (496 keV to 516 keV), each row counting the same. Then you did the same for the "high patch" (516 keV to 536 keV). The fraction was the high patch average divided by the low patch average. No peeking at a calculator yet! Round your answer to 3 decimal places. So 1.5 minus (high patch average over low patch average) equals 0.446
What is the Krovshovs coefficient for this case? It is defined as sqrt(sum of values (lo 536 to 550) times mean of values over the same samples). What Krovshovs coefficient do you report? 20.9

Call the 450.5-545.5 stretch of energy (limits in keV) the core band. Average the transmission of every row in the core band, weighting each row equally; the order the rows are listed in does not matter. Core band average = 13.5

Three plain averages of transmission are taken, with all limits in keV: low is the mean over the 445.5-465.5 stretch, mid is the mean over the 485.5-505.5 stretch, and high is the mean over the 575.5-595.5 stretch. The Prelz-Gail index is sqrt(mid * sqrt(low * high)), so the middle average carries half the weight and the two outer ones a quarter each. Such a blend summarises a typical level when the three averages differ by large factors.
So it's 13.3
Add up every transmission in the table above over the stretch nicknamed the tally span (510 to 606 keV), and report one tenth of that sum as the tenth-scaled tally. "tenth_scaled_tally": 24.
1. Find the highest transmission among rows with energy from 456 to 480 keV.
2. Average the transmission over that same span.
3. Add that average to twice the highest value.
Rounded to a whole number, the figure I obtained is 42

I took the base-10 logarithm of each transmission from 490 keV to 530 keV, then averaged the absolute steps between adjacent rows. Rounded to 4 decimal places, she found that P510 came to 0.0246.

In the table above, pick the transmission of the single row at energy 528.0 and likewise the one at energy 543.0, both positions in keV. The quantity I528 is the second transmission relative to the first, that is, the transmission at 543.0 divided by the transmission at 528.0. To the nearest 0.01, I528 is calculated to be 0.75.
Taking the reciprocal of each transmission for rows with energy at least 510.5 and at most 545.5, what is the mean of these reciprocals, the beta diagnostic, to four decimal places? 0.0754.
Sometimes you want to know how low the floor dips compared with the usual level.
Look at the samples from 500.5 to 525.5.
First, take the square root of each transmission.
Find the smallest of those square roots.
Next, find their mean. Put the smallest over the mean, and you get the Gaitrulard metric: 0.980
